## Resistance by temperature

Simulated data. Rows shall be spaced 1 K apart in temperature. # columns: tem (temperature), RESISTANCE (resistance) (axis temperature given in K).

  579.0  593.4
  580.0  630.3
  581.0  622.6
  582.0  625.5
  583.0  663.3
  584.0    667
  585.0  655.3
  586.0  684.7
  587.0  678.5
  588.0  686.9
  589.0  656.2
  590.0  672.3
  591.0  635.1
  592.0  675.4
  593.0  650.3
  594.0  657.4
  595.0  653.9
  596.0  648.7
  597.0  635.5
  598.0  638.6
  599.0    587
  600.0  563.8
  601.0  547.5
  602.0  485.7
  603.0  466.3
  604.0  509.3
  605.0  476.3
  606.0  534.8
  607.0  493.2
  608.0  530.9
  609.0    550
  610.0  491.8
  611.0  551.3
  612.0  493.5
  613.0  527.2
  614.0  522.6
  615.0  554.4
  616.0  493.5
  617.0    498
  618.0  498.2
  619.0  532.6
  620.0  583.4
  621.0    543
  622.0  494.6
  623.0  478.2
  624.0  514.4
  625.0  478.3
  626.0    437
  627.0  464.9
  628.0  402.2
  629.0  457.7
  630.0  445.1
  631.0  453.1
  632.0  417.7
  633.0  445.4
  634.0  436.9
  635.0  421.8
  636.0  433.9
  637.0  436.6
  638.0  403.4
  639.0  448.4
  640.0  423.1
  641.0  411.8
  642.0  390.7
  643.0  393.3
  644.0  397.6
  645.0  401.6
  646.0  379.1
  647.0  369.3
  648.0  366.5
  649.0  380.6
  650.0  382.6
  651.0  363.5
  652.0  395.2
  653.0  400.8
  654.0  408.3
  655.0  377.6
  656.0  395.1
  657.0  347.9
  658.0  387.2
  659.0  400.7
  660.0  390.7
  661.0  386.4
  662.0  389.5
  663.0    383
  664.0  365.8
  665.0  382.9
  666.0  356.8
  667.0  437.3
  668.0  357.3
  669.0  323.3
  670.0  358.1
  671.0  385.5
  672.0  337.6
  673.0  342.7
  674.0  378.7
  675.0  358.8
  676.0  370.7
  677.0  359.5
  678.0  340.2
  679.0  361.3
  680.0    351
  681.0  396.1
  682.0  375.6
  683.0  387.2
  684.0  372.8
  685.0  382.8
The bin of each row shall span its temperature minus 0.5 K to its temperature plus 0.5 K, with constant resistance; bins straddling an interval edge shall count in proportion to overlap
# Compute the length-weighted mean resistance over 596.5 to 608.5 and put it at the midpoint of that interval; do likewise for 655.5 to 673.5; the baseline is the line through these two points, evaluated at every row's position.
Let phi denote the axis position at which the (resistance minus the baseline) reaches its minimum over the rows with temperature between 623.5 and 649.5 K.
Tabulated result 628.0 K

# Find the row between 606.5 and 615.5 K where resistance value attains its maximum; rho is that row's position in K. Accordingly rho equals 615.0 K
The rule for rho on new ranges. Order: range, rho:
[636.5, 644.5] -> 639.0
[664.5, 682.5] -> 667.0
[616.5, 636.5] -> 620.0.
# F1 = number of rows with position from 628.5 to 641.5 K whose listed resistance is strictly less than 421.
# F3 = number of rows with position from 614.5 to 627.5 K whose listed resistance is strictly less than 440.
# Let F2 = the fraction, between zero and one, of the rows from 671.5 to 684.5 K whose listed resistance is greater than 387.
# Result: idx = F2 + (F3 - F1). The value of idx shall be -2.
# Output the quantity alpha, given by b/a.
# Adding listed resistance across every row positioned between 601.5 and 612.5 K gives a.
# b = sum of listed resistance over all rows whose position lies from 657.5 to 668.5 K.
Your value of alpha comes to 0.8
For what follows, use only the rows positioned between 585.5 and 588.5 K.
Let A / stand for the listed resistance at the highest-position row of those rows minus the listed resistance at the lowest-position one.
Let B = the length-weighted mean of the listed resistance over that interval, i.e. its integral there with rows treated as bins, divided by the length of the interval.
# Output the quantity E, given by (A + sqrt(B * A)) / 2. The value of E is 20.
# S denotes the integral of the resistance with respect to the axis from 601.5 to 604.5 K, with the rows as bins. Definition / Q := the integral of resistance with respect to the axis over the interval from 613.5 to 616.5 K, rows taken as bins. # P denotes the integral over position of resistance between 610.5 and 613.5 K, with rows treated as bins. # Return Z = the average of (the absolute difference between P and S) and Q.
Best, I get 841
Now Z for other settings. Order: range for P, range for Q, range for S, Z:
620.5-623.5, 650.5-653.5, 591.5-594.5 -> 813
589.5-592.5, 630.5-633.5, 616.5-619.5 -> 885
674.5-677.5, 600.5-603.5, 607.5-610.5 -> 992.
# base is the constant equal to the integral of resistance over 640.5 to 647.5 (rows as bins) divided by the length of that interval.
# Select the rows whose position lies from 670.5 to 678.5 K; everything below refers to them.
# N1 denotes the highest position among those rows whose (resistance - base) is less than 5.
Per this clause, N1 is 678.0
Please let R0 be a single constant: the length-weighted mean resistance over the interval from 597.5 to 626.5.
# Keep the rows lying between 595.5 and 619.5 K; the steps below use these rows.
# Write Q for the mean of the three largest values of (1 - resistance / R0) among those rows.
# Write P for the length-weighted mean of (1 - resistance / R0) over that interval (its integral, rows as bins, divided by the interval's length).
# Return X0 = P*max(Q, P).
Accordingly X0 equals -0.002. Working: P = -0.03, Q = 0.08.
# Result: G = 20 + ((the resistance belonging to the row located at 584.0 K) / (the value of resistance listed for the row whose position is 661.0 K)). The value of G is 21.7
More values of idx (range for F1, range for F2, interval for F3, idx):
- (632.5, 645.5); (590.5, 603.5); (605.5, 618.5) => -5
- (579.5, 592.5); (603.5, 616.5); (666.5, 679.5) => 14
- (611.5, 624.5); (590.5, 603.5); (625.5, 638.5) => 9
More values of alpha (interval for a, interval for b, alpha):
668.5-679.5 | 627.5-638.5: 1.2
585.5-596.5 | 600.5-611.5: 0.8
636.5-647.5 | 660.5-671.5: 0.9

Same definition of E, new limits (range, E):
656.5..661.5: 80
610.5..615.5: 22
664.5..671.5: 17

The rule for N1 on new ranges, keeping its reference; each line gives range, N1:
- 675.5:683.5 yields 683.0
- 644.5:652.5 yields 652.0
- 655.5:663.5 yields 663.0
